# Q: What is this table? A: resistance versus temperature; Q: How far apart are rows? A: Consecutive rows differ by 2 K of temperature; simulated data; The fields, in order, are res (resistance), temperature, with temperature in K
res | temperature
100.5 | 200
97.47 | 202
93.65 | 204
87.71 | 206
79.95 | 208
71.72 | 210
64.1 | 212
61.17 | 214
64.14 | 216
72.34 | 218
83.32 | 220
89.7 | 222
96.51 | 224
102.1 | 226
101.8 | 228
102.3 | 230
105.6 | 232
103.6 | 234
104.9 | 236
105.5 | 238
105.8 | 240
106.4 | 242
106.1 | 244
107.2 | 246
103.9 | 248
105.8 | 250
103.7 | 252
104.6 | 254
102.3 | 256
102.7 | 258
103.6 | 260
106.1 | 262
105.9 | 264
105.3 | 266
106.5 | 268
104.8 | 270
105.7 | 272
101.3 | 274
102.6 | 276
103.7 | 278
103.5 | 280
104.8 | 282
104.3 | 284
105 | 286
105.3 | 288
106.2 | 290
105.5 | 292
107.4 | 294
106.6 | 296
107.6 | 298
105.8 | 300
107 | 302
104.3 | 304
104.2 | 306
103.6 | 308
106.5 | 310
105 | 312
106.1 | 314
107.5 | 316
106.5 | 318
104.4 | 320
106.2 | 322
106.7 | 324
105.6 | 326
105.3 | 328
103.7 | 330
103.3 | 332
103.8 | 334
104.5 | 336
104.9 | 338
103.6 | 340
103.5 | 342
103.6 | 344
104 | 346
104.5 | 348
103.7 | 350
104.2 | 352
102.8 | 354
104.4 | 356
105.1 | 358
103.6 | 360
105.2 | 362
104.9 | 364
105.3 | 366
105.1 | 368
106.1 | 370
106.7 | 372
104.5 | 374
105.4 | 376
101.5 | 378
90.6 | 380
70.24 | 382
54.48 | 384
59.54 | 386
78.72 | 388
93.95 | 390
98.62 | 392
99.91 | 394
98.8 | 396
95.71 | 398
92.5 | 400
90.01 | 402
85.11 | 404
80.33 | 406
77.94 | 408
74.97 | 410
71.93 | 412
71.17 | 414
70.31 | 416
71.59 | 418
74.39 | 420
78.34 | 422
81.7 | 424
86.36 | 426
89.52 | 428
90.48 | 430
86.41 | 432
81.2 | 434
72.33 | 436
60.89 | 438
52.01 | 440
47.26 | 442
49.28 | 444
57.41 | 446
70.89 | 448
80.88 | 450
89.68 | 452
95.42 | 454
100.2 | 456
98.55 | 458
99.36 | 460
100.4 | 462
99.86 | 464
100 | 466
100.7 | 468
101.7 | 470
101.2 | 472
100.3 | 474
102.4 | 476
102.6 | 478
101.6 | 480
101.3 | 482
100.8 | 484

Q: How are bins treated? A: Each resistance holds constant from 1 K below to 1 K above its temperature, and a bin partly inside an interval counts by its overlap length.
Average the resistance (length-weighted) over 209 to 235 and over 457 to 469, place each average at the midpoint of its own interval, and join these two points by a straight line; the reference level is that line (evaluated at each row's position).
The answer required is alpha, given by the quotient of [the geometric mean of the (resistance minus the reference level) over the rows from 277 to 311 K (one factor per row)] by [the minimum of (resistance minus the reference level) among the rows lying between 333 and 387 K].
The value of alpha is -0.37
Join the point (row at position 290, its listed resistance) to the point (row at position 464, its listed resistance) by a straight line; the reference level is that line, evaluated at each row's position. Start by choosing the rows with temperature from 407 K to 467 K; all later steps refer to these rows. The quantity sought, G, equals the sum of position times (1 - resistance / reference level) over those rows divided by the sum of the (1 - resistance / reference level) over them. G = 431.5 K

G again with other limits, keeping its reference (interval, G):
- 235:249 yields 241.7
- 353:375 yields 368.2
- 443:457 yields 446.9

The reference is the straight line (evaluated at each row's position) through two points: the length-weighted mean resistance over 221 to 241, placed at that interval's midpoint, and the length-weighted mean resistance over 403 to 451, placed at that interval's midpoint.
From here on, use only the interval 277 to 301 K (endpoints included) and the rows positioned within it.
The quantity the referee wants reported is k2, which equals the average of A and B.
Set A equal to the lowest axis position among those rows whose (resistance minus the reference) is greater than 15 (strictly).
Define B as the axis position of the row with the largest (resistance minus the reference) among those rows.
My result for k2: 298 K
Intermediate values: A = 298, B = 298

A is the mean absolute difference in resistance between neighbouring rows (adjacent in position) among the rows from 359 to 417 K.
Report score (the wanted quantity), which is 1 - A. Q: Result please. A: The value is -3.8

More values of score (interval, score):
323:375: 0.2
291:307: -0.4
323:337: 0.2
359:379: -0.2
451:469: -0.9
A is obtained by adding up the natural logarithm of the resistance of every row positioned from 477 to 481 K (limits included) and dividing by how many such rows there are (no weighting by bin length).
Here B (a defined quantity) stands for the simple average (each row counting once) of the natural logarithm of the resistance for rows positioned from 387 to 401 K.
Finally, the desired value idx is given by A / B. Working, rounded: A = 4.63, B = 4.54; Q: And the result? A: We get 1.02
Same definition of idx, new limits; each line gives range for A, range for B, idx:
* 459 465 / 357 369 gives 0.99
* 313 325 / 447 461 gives 1.04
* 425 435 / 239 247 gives 0.96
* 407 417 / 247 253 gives 0.92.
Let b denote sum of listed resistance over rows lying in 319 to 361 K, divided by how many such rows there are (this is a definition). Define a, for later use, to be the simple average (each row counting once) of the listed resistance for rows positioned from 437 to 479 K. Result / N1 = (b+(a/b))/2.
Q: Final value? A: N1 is 52.6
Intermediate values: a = 86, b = 104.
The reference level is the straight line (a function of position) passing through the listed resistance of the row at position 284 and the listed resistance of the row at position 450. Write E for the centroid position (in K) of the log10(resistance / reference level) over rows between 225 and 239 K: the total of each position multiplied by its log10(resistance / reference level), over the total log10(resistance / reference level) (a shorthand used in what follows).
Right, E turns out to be 231.1 K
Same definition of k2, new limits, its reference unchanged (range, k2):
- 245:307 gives 298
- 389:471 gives 430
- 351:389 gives 362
